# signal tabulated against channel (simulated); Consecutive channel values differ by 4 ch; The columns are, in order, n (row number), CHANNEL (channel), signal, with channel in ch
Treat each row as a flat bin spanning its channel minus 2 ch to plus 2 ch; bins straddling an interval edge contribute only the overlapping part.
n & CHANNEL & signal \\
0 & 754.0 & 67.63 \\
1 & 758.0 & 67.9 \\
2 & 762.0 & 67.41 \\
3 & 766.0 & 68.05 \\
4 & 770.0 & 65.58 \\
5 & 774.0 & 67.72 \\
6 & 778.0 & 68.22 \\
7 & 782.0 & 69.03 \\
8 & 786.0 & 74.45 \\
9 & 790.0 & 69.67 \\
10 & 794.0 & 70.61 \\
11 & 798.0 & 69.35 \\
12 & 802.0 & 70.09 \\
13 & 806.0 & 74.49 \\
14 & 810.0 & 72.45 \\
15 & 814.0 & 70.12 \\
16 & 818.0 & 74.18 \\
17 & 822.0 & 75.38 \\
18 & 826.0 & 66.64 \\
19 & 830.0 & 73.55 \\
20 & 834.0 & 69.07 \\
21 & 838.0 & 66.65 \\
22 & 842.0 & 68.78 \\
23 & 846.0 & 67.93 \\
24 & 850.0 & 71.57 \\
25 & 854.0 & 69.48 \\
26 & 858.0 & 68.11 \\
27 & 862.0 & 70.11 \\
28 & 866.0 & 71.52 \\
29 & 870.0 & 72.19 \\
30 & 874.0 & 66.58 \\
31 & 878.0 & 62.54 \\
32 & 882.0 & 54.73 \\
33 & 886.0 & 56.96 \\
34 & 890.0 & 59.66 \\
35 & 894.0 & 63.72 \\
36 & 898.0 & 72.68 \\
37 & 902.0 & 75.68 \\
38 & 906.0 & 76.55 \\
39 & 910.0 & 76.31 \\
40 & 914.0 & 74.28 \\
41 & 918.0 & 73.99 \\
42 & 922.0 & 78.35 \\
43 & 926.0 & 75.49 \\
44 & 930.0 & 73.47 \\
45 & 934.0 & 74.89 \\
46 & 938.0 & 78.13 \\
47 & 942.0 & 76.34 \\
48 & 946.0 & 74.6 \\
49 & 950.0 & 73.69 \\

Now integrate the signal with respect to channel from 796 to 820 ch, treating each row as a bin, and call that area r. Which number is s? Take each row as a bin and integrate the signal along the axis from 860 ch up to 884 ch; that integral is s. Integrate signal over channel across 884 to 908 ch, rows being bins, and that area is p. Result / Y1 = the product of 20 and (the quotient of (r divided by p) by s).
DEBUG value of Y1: 0.0134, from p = 1621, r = 1723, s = 1591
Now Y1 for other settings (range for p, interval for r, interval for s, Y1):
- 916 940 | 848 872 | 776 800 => 0.0110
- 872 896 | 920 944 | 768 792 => 0.0151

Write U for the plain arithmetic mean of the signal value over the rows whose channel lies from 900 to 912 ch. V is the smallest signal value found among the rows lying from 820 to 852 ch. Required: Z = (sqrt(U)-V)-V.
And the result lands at -125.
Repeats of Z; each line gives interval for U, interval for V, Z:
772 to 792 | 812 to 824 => -132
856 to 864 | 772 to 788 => -127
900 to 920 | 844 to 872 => -127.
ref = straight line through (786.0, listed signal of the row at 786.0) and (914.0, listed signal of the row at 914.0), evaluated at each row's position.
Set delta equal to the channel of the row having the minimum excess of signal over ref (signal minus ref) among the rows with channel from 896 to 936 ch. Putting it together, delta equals 898.0 ch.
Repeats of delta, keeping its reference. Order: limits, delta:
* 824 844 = 826.0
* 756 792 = 770.0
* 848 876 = 874.0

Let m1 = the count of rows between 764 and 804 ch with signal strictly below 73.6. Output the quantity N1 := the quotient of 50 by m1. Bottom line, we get 5.6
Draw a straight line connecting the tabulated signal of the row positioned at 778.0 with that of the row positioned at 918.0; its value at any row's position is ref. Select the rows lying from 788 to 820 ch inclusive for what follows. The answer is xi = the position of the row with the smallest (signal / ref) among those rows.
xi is 798.0 ch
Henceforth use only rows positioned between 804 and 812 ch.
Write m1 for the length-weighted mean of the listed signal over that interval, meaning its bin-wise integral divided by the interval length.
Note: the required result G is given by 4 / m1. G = 0.0544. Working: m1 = 73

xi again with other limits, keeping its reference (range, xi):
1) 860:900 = 882.0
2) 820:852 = 838.0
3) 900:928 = 918.0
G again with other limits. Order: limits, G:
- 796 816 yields 0.0561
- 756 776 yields 0.0594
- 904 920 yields 0.0531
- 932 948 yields 0.0526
